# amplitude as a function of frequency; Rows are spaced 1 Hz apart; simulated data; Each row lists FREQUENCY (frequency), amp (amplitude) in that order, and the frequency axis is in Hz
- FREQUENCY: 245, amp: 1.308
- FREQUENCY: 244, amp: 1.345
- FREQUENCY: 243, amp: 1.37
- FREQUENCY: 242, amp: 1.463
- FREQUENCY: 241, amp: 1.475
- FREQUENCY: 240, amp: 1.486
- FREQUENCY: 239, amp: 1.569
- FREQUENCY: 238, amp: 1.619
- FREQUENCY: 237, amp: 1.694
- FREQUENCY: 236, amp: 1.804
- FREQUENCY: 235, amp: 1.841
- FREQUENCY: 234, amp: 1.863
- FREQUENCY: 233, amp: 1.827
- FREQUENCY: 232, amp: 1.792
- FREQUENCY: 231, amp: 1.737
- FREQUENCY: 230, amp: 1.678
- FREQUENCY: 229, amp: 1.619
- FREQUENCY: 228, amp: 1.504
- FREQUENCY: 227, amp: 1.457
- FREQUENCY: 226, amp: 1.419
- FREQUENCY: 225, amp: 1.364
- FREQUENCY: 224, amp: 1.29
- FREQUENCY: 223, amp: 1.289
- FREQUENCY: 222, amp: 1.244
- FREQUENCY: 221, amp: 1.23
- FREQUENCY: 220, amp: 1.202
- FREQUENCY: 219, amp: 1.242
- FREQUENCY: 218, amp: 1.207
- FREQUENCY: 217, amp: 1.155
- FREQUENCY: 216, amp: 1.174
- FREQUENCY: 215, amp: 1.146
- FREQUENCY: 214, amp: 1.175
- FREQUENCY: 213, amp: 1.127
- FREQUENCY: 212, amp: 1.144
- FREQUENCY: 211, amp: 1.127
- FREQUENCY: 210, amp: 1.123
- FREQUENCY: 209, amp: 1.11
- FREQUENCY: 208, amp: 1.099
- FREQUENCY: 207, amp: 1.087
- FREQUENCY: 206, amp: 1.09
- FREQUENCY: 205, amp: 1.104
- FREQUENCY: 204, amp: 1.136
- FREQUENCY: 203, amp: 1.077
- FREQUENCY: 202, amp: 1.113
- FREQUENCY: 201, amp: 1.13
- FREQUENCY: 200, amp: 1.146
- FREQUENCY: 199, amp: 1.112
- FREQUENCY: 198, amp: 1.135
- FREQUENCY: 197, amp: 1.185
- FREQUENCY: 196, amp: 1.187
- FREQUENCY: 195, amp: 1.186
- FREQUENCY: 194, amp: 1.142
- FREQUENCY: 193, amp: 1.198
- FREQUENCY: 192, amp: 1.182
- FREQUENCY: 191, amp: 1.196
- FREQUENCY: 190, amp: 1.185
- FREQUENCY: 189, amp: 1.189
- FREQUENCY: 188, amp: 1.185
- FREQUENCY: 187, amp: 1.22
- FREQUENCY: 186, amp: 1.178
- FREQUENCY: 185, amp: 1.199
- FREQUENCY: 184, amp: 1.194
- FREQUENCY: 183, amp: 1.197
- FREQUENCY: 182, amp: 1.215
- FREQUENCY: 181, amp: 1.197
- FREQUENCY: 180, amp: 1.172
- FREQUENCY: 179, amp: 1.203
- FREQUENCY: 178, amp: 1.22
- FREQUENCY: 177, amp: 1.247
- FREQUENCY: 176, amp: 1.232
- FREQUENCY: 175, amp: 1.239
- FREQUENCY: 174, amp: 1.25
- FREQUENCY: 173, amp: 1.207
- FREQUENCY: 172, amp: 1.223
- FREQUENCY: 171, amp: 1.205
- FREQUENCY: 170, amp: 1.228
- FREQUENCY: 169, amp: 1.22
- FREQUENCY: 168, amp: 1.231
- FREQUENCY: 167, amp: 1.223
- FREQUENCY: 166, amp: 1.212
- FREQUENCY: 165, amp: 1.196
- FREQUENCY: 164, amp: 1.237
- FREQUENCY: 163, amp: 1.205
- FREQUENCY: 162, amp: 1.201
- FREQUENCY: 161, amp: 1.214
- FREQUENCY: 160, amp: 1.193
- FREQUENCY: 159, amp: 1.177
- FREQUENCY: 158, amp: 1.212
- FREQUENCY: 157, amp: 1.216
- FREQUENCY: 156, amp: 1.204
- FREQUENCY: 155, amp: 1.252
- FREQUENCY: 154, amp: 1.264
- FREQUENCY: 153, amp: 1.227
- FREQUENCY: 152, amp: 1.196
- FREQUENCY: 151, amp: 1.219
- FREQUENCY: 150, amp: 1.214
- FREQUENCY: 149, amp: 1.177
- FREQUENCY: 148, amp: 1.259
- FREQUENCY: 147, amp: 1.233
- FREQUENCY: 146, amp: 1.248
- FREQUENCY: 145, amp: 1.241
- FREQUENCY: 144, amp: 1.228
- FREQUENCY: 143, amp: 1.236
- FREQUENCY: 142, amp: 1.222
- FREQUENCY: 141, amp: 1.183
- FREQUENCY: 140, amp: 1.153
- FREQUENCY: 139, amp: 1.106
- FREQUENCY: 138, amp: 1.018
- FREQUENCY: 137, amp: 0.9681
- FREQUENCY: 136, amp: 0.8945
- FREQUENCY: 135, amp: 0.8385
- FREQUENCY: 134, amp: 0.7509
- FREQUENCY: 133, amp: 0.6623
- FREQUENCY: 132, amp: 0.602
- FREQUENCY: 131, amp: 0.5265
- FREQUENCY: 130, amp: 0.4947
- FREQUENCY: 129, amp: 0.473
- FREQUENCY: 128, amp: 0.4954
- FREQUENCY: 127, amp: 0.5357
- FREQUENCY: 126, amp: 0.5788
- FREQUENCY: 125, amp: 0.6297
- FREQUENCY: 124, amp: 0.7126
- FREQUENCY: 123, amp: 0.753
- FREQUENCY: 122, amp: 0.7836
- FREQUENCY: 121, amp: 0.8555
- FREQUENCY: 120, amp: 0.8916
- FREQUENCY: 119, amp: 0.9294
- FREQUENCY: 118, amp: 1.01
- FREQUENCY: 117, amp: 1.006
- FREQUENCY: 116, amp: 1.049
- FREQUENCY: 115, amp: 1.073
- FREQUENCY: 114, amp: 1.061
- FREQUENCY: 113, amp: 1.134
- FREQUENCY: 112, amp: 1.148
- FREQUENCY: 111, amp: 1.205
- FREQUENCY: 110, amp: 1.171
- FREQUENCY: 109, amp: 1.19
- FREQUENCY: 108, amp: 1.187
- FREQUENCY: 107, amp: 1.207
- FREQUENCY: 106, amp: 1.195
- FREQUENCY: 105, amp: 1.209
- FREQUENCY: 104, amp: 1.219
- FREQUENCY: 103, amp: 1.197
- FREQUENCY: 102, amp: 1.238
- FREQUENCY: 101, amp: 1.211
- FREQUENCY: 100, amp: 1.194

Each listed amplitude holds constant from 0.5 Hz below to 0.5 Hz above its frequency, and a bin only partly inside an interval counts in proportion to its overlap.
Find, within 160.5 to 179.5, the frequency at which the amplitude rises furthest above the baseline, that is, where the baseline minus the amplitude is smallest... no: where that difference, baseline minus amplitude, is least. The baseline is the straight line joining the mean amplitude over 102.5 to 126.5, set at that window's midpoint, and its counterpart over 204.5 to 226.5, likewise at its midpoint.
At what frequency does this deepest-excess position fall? 164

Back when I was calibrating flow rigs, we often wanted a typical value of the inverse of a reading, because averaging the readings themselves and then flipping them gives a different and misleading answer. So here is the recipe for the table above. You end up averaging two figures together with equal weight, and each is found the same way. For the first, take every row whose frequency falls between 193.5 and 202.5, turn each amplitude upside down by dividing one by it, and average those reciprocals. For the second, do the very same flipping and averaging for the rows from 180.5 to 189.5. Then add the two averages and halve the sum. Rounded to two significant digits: 0.85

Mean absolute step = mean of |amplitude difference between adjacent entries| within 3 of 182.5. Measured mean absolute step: 0.014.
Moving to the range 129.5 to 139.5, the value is 0.068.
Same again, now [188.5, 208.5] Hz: 0.023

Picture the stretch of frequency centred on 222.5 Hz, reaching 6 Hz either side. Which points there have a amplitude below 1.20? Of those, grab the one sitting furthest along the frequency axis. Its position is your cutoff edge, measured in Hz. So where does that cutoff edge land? 217 Hz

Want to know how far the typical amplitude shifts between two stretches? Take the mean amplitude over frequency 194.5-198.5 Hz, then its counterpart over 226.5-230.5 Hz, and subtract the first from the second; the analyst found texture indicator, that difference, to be 0.39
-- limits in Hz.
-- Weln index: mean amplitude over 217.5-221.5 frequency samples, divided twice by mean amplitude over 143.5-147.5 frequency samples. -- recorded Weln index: 0.80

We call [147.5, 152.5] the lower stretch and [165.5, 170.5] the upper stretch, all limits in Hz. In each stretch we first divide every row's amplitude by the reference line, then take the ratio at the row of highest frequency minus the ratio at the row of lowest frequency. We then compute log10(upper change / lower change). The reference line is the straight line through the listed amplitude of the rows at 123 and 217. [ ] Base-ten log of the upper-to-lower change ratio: -1.2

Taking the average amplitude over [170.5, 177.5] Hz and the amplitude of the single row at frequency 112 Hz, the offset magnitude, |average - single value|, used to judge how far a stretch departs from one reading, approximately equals 0.08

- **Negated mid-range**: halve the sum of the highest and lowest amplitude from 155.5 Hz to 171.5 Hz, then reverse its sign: -1.21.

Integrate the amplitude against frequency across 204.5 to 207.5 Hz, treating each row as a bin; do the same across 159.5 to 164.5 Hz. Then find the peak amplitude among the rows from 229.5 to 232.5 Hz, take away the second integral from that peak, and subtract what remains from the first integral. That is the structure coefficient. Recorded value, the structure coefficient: 7.5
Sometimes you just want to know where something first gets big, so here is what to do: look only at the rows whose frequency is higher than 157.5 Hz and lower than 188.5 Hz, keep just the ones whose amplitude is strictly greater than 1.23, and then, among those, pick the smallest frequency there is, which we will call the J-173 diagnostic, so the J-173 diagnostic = 164 Hz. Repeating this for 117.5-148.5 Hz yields 143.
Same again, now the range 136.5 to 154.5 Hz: 143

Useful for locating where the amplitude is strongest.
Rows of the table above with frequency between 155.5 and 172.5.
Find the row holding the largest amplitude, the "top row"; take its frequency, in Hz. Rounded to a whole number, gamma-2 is 164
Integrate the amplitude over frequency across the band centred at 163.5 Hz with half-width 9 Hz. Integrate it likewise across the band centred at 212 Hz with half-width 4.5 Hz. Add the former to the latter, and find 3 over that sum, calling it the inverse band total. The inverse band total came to 0.094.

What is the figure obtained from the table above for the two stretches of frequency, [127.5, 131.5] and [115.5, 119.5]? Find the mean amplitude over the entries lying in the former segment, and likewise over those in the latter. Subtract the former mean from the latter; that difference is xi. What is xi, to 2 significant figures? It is 0.50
